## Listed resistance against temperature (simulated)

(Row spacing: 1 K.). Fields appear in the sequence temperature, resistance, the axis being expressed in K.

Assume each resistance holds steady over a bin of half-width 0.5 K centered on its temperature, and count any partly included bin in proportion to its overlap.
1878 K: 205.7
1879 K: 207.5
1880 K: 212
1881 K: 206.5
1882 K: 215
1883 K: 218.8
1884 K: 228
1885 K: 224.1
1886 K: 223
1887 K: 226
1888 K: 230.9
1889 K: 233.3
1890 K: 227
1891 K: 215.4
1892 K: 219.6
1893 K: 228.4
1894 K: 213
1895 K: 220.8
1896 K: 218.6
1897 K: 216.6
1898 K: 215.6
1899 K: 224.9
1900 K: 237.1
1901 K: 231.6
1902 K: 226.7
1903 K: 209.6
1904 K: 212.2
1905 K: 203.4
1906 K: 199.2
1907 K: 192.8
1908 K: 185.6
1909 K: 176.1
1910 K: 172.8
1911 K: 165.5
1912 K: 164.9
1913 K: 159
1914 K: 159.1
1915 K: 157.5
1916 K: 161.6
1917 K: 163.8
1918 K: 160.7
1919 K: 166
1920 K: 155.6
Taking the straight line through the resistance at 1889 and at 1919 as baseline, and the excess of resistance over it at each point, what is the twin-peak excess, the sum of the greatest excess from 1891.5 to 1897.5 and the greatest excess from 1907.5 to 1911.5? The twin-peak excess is -1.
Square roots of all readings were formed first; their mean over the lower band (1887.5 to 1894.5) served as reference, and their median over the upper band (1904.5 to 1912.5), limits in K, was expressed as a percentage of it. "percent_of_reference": 90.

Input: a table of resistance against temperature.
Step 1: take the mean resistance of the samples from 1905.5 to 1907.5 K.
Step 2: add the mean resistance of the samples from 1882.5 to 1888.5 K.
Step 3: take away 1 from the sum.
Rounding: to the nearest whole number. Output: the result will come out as 420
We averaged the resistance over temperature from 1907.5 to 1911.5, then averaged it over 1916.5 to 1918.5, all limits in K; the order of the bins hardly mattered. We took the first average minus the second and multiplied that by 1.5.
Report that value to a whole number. 19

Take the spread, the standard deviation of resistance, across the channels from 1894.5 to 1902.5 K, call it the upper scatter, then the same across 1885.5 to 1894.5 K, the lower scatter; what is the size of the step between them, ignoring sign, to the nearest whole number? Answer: 1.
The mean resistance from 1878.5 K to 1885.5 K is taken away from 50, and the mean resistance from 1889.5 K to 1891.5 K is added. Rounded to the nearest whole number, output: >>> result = 55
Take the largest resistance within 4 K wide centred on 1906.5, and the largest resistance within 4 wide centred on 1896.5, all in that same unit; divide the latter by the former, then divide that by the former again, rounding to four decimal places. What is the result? 0.0053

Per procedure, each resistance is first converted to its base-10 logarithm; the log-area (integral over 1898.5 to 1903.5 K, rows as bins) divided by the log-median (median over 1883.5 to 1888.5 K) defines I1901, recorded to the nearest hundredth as 5.00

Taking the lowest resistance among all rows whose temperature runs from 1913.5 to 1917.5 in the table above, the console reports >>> 157.5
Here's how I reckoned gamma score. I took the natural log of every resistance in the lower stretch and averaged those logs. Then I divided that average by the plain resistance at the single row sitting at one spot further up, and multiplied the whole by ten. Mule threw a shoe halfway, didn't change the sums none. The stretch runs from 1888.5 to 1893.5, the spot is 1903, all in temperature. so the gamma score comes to 0.258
